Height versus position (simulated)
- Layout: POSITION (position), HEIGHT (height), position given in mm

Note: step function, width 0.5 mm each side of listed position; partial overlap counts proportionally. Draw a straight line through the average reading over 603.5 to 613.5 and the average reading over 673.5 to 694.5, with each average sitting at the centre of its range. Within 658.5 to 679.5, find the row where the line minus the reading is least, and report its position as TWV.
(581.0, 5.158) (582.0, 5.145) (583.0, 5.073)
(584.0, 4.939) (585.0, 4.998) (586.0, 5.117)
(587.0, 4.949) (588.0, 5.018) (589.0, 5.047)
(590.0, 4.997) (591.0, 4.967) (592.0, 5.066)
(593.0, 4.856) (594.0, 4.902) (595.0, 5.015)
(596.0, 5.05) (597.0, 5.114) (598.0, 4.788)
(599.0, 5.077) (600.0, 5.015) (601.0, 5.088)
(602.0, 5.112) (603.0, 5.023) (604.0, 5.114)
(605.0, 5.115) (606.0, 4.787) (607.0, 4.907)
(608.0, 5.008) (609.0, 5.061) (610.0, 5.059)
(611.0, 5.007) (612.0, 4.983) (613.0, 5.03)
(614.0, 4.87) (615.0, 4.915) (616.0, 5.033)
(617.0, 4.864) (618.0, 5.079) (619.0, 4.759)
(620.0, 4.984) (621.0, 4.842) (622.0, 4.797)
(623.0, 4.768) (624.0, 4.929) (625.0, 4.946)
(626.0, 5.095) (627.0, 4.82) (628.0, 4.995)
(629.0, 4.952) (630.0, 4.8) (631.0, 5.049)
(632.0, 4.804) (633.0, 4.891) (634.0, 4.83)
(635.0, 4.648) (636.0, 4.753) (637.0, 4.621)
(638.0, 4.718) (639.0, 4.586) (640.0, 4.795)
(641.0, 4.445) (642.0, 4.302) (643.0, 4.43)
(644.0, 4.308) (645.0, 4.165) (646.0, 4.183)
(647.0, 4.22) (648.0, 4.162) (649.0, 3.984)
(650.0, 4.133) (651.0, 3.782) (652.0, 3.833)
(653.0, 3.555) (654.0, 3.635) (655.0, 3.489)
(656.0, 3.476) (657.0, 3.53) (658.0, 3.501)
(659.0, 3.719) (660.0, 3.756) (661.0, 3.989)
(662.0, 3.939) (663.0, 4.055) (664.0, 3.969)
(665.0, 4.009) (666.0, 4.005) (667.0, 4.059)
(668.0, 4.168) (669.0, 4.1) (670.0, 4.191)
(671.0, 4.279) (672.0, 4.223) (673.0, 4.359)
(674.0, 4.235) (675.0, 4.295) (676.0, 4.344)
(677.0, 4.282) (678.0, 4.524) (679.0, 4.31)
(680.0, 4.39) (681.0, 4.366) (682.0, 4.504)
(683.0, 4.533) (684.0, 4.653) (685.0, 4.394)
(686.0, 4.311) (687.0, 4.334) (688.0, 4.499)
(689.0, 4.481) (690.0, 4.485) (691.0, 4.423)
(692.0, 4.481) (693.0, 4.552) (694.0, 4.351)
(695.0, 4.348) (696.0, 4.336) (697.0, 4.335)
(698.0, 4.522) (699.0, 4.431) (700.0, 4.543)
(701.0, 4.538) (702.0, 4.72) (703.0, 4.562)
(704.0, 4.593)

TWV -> 678.0 mm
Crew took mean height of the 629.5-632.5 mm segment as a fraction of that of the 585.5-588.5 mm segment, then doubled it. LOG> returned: 1.9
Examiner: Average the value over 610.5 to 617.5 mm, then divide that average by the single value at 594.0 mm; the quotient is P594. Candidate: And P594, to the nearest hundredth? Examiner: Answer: 1.01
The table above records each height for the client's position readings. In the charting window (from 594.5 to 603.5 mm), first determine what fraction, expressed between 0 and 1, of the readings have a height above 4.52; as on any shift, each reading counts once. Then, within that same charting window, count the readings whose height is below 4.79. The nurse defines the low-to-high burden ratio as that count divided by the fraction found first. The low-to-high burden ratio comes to 1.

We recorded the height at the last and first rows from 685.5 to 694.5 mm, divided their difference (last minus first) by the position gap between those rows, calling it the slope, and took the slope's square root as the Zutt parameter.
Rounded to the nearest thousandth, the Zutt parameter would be 0.071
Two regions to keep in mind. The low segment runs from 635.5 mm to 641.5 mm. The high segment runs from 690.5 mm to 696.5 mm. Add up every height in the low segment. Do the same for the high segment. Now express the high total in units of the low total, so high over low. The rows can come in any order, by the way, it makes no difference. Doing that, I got 0.95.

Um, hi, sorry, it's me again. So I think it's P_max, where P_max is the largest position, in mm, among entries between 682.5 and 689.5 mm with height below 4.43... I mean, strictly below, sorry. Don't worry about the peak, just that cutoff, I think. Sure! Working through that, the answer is 687.0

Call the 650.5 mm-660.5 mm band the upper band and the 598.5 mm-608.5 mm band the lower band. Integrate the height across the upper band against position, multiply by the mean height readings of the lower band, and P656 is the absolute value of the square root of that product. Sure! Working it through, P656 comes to 13.5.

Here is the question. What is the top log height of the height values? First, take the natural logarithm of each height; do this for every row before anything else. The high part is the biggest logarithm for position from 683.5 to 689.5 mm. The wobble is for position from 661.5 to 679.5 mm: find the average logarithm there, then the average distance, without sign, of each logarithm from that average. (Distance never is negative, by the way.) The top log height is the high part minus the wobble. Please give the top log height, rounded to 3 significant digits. 1.51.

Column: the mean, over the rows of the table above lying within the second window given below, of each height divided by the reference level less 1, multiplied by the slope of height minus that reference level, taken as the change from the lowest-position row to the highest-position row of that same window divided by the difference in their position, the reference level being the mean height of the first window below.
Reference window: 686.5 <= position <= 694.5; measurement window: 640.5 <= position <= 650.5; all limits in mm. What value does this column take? 0.0017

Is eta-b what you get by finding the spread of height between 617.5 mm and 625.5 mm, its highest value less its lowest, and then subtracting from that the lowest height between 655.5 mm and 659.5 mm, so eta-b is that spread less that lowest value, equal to -3.2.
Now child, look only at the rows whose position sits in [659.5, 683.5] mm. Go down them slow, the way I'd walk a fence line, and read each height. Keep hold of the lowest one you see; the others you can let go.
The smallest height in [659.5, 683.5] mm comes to 3.756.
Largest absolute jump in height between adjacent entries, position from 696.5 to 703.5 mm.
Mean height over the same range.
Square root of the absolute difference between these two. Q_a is 2.08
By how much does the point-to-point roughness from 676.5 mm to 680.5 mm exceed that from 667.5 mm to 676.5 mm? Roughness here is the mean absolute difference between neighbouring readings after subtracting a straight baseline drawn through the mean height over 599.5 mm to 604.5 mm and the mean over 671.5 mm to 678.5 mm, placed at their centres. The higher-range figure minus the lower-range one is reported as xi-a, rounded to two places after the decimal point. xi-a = 0.10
